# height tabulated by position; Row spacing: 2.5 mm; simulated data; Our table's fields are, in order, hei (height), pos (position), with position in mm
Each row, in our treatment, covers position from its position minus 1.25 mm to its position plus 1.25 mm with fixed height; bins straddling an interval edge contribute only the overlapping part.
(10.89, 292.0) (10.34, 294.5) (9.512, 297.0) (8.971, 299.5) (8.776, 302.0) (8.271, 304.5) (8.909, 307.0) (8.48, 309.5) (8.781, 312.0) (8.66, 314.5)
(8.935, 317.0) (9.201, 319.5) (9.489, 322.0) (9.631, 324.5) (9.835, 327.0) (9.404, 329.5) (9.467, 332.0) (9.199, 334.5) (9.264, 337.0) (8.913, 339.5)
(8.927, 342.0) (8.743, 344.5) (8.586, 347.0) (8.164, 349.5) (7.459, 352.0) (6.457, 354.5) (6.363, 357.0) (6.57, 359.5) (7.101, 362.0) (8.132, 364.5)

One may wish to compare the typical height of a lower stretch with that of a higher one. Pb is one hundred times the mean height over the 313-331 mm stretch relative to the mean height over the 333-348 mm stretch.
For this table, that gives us 104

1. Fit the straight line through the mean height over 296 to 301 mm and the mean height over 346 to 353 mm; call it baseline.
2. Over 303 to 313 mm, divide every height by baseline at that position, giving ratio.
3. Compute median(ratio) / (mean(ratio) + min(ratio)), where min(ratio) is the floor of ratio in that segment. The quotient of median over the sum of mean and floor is 0.517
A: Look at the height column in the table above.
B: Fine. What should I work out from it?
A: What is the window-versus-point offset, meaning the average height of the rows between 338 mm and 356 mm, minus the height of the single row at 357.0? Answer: 1.8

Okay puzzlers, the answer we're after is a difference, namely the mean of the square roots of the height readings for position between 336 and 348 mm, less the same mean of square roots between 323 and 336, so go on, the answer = -0.10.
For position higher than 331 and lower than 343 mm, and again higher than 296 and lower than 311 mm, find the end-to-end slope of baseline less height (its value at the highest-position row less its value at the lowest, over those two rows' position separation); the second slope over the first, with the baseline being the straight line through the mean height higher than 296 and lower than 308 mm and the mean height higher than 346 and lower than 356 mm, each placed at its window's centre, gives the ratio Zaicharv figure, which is 2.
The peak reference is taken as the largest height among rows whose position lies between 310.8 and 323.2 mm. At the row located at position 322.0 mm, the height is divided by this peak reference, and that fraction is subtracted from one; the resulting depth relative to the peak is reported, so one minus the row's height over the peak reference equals 0.00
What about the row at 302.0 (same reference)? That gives 0.08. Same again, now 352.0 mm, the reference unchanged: 0.21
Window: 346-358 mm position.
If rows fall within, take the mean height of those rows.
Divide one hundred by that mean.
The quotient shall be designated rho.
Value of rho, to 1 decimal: 13.5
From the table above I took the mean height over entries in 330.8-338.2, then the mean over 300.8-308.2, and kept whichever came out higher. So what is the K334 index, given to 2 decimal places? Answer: 9.31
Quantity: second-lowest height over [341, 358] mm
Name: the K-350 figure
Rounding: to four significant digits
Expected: 6.457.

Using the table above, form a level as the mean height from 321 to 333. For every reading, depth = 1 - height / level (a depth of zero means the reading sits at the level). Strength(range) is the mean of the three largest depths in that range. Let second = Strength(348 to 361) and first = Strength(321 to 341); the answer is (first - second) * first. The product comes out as -0.013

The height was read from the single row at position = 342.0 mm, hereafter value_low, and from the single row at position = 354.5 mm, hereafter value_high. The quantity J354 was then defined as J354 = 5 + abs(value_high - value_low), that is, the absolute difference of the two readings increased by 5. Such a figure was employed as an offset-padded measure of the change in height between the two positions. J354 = 7.5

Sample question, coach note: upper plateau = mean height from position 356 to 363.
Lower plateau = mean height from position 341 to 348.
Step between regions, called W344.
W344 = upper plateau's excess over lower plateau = -2.1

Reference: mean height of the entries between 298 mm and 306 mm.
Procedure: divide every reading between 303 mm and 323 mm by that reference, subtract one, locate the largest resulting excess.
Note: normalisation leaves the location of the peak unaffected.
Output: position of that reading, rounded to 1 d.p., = 322.0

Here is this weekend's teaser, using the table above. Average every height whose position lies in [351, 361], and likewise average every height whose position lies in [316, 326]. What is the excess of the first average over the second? -2.6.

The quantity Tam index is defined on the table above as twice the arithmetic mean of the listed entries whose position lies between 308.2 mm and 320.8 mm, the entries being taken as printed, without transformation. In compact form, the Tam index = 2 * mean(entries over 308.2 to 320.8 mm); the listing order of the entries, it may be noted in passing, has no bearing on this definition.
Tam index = 17.6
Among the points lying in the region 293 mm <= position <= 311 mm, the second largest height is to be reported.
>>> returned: 9.512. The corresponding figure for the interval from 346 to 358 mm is 8.164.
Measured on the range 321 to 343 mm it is 9.631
